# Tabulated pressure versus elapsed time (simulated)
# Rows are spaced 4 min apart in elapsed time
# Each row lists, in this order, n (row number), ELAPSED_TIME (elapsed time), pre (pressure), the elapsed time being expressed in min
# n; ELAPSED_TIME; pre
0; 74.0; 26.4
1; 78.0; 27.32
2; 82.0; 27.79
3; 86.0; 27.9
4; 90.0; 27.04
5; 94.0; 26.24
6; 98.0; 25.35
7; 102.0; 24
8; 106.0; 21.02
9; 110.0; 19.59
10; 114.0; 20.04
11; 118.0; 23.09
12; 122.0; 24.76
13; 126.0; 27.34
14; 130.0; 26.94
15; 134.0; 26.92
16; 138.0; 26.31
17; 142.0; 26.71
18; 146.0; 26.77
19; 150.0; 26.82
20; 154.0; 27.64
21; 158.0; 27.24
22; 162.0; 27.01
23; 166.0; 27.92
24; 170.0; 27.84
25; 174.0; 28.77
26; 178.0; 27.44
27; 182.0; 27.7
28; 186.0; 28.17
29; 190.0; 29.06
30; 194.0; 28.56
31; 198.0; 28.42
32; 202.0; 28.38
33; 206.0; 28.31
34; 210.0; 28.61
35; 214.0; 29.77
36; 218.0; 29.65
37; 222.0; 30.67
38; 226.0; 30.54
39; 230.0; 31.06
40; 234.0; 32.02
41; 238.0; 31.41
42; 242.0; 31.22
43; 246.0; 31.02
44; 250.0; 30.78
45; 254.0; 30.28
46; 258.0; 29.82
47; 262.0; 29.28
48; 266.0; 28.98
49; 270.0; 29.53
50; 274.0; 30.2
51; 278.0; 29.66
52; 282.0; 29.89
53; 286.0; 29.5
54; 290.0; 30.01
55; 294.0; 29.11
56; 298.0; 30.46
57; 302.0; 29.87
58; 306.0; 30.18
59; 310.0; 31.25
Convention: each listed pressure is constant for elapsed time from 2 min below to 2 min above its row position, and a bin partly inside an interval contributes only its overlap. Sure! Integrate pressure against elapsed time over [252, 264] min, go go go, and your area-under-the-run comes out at 358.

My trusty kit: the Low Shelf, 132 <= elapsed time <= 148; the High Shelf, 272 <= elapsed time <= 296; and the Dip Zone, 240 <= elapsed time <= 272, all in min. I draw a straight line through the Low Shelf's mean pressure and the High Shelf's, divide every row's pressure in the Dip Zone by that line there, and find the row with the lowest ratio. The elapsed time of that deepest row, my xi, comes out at 266.0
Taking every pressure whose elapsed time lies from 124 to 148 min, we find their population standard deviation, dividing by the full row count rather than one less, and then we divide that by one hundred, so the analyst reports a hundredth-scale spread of 0.0031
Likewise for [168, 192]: 0.0058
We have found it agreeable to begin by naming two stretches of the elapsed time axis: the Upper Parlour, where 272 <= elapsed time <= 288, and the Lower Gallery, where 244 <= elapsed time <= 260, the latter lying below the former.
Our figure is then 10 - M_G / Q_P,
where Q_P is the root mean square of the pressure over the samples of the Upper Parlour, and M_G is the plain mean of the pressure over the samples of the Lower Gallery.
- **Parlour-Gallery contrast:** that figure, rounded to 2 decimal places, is 8.98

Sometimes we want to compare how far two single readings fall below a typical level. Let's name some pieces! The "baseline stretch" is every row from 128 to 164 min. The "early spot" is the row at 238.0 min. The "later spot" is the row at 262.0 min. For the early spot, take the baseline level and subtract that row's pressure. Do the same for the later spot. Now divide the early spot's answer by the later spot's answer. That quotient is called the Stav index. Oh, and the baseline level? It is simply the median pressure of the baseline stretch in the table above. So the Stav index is 1.9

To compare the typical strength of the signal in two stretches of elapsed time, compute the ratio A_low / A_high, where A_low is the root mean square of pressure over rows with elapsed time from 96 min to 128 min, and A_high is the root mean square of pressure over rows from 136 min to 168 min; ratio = 0.861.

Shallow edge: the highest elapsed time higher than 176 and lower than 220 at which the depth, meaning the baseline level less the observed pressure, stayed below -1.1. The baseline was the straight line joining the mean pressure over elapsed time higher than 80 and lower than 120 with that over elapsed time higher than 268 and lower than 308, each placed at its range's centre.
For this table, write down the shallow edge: 218.0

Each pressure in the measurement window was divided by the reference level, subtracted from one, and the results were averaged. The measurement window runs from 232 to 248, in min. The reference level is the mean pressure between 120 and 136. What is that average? -0.19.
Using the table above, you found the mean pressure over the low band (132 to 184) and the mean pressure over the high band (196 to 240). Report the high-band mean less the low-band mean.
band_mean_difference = 2.6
